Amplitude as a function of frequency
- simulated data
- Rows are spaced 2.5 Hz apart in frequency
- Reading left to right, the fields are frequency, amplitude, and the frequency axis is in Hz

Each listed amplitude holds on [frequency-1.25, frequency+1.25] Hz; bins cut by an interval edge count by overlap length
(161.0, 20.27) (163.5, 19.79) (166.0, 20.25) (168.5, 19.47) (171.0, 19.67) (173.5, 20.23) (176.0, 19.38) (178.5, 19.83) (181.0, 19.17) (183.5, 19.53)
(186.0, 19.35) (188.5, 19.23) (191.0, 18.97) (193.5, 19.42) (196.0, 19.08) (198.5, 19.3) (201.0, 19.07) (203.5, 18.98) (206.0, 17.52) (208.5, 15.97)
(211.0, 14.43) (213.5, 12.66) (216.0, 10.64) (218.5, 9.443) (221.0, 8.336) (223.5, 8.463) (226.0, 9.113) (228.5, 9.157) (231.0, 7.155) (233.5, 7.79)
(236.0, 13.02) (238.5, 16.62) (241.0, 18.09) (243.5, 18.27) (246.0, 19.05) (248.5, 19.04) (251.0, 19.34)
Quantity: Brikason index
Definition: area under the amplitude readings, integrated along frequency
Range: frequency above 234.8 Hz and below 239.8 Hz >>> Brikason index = 74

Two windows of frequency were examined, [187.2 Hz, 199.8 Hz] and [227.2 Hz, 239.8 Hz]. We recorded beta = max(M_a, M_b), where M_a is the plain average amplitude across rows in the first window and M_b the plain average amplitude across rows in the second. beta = 19.2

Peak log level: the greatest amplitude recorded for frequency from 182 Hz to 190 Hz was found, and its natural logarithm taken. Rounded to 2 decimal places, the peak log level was 2.97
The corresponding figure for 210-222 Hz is 2.67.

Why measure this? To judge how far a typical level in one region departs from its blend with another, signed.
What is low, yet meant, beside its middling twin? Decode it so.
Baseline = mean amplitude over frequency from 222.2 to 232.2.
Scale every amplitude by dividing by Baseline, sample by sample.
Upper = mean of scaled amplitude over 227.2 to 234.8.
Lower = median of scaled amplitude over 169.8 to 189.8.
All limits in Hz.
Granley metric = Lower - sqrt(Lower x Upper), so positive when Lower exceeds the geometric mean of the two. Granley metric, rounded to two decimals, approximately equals 0.82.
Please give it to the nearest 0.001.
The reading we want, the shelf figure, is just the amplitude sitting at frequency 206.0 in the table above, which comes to 17.520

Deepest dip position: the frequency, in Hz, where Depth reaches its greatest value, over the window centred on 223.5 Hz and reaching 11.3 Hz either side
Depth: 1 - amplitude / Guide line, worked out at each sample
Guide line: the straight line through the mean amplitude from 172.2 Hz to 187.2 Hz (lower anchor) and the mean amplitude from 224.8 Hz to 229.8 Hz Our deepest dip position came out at 221.0 Hz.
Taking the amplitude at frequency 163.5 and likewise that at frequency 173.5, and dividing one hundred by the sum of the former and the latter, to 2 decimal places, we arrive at 2.50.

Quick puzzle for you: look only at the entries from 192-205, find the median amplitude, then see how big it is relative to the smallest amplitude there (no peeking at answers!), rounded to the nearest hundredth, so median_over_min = 1.01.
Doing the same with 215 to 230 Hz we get 1.10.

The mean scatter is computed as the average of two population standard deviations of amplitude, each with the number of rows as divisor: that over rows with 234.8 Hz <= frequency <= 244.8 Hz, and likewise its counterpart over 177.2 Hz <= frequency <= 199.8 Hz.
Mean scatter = 1.18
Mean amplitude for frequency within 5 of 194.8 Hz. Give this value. 19.2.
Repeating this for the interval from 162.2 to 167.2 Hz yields 20.0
